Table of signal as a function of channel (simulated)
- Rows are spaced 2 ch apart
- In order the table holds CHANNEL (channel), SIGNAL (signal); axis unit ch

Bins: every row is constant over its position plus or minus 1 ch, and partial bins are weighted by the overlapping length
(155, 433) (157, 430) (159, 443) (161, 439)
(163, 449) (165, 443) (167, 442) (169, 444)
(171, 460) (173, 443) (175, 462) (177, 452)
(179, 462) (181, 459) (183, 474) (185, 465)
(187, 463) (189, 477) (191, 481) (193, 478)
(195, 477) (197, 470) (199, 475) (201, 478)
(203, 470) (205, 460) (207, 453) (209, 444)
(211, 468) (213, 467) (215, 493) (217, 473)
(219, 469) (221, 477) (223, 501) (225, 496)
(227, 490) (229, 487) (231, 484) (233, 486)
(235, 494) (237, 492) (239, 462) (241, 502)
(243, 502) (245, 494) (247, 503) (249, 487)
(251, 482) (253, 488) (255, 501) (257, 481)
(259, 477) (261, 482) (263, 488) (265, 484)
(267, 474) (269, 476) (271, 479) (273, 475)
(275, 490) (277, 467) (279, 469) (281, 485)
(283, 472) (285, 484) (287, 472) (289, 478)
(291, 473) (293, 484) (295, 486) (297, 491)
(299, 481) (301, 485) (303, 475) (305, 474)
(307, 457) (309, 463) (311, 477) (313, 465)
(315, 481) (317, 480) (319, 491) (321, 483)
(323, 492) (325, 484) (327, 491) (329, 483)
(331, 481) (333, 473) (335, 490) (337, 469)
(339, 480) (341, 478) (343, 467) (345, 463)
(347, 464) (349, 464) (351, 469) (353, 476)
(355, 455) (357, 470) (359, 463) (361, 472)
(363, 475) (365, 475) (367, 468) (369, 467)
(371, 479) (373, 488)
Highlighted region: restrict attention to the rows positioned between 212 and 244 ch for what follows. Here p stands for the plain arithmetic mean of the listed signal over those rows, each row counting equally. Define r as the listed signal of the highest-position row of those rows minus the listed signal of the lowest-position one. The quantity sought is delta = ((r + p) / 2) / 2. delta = 130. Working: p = 486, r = 35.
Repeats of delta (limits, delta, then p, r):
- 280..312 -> 117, 477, -8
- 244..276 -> 120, 485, -4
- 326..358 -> 113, 473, -21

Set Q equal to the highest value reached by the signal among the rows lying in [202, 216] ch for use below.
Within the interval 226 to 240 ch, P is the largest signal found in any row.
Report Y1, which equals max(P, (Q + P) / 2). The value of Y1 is 494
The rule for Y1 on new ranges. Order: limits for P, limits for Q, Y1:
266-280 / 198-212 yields 490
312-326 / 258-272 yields 492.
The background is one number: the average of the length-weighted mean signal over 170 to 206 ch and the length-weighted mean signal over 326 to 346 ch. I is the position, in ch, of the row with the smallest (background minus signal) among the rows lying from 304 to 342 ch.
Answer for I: 323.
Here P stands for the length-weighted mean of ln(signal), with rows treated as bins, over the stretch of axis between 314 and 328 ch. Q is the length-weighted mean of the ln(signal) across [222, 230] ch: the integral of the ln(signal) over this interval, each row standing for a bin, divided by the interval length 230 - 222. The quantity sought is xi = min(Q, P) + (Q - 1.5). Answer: 10.89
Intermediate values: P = 6.19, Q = 6.20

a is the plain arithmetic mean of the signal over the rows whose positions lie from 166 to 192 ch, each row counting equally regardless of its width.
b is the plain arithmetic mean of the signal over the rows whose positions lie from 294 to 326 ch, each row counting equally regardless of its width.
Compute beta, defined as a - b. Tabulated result -19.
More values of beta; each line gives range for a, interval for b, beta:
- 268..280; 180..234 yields 1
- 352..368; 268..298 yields -9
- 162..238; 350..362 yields 2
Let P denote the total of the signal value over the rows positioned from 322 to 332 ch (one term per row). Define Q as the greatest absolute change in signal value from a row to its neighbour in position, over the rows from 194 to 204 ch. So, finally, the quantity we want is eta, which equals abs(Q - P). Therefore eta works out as 2423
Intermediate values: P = 2431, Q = 8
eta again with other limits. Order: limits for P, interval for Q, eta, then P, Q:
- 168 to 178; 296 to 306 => 2251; 2261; 10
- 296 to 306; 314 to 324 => 2395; 2406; 11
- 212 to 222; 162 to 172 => 2363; 2379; 16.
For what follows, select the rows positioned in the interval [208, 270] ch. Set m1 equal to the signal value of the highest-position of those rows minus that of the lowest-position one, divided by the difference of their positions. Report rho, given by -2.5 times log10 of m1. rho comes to 0.7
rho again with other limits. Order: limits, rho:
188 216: 0.5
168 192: -0.6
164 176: -0.7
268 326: 2.1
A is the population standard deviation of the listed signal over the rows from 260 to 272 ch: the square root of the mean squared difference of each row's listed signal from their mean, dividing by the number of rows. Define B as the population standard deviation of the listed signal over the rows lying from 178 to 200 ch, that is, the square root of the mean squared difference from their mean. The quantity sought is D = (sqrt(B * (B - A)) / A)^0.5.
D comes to 0.94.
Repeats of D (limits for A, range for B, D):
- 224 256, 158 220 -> 0.87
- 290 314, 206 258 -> 0.97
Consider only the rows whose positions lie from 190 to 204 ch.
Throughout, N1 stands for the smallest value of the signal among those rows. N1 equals 470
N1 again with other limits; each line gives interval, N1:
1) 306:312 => 457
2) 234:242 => 462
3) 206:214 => 444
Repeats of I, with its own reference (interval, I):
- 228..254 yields 247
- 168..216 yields 215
